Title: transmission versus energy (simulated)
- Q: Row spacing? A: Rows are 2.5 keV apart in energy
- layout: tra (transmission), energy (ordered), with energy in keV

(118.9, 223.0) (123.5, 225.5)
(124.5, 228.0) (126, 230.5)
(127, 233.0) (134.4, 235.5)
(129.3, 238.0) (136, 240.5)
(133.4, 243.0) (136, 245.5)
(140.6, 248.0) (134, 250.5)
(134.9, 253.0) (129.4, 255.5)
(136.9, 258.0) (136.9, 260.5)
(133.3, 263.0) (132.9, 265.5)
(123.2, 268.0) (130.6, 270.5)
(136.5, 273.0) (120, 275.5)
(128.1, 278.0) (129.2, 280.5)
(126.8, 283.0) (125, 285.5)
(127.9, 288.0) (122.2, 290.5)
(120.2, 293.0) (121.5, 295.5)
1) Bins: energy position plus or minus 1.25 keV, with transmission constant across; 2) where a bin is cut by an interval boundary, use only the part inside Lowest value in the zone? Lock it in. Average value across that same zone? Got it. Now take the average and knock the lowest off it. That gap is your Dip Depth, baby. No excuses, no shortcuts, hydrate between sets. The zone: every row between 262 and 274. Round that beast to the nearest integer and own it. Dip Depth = 8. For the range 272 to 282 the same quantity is 8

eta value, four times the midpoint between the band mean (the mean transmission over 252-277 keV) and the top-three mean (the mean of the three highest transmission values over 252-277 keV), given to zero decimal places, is 536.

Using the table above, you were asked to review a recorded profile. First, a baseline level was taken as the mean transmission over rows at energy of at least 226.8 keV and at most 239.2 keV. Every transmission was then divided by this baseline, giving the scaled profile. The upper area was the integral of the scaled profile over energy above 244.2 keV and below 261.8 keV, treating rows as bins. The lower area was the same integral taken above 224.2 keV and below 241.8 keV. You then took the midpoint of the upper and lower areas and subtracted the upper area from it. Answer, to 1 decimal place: -0.5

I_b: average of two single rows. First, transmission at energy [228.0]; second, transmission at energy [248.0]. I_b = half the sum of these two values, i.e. 133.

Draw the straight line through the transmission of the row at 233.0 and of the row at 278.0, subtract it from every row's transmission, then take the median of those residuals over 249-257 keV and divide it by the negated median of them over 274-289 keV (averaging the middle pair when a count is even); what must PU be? 7.0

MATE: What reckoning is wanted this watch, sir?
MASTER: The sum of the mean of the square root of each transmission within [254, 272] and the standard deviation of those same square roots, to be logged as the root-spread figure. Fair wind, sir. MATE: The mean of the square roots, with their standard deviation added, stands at 11.7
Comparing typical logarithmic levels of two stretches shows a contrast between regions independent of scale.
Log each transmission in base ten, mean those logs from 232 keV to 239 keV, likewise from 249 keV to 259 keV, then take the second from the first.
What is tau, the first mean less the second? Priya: -0.012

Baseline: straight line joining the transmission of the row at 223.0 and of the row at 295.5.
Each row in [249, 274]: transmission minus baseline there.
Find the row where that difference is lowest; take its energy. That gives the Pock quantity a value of 268.0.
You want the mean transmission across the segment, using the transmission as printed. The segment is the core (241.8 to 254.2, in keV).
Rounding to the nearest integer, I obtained 136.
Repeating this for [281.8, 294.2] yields 124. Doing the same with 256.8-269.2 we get 133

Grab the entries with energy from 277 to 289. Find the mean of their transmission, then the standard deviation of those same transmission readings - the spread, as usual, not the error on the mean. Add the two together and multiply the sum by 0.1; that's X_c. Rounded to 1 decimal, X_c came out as 12.9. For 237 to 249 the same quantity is 13.9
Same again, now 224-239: 13.1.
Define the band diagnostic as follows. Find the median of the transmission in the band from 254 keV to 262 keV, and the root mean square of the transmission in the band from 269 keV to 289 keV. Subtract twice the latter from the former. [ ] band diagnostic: -119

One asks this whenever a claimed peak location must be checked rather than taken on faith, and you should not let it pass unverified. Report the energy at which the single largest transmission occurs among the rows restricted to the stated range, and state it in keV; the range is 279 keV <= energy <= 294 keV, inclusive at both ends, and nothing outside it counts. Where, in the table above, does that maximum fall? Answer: 280.5 keV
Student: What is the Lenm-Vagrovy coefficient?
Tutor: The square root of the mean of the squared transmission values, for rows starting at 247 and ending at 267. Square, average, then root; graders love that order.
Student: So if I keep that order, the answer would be 135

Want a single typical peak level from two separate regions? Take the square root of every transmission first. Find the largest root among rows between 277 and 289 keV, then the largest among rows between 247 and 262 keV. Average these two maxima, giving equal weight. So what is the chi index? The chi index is 11.6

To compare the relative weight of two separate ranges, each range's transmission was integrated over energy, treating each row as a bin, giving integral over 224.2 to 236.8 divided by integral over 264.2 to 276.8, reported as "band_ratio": 0.99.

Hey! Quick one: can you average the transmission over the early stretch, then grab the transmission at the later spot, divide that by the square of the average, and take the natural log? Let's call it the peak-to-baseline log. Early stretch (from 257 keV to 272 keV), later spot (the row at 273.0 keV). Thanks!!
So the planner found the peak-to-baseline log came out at -4.854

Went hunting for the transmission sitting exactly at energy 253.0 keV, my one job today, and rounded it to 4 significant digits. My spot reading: 134.9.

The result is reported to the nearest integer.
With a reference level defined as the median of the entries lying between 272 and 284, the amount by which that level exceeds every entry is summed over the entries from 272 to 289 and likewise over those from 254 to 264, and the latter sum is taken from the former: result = 27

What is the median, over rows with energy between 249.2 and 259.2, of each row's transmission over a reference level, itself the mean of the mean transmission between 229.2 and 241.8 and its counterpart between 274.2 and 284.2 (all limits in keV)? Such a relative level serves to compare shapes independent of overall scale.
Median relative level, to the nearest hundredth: 1.05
